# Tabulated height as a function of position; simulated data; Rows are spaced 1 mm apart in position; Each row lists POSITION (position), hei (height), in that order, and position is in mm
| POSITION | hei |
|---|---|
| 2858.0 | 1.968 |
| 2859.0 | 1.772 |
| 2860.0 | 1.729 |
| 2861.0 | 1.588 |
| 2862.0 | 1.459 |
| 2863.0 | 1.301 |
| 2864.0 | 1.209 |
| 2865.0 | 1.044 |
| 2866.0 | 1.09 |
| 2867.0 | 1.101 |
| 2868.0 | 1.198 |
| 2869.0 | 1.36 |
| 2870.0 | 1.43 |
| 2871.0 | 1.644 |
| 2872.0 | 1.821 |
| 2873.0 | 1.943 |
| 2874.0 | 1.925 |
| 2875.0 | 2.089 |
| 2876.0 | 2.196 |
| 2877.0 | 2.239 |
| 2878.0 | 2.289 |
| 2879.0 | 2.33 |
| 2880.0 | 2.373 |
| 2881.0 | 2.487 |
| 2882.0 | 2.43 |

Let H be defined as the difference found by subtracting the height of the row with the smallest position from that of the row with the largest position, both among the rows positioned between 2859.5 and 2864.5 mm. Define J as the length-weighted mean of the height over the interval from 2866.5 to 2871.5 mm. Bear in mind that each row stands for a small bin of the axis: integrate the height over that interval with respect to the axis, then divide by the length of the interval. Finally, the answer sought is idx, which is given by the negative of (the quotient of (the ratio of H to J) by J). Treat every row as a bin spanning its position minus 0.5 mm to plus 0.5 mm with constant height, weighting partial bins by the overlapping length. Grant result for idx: 0.29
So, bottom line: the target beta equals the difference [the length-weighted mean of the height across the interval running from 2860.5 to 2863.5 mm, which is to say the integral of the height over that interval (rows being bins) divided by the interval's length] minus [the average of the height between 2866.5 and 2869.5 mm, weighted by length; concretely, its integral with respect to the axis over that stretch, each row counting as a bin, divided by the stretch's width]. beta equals 0.2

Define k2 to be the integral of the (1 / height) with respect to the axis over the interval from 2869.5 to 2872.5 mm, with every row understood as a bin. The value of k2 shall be 1.9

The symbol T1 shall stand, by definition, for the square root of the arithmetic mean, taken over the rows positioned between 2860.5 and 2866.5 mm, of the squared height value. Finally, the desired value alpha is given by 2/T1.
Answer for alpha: 1.5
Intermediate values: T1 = 1.3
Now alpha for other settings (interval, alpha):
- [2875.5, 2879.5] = 0.9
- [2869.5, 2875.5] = 1.1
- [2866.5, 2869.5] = 1.6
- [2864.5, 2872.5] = 1.5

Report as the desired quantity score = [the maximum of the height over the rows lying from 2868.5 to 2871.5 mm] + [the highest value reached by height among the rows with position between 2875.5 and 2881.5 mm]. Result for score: 4.1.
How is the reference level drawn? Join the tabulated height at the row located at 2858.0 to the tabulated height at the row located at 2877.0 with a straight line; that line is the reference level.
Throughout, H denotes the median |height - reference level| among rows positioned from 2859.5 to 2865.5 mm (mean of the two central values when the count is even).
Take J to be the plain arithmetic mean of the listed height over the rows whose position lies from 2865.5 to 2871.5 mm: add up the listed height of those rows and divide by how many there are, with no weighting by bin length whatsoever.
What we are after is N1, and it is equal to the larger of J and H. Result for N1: 1.3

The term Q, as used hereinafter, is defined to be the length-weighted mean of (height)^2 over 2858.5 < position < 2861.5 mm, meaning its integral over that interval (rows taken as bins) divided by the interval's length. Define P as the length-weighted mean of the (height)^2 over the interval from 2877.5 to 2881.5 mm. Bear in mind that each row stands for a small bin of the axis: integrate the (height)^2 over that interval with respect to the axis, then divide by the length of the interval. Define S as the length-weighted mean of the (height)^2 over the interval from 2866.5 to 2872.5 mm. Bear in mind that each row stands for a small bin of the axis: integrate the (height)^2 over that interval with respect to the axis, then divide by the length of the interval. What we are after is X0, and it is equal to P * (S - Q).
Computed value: -4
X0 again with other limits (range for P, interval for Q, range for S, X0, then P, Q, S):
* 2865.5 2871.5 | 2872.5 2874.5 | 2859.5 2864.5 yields -3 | 2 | 3.7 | 2.16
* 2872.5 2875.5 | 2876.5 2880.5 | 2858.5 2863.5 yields -11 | 4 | 5.3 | 2.49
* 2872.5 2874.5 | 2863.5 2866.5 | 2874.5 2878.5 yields 14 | 4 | 1.2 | 4.86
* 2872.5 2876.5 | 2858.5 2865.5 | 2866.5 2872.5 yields 0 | 4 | 2.1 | 2.09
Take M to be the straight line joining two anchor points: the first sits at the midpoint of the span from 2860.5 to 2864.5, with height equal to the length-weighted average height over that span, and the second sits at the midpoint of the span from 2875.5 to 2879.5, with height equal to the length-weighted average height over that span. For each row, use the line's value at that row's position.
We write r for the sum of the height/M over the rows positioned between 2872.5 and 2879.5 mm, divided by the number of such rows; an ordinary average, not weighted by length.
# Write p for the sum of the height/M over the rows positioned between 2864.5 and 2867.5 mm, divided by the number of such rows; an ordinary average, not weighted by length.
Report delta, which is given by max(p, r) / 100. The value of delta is 0.0098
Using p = 0.68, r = 0.98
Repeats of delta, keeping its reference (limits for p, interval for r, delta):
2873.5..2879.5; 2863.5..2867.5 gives 0.0099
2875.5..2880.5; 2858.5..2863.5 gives 0.0122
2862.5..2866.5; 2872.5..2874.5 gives 0.0095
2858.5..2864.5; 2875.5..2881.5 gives 0.0115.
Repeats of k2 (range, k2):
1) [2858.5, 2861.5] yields 1.8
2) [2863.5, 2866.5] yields 2.7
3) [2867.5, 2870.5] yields 2.3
